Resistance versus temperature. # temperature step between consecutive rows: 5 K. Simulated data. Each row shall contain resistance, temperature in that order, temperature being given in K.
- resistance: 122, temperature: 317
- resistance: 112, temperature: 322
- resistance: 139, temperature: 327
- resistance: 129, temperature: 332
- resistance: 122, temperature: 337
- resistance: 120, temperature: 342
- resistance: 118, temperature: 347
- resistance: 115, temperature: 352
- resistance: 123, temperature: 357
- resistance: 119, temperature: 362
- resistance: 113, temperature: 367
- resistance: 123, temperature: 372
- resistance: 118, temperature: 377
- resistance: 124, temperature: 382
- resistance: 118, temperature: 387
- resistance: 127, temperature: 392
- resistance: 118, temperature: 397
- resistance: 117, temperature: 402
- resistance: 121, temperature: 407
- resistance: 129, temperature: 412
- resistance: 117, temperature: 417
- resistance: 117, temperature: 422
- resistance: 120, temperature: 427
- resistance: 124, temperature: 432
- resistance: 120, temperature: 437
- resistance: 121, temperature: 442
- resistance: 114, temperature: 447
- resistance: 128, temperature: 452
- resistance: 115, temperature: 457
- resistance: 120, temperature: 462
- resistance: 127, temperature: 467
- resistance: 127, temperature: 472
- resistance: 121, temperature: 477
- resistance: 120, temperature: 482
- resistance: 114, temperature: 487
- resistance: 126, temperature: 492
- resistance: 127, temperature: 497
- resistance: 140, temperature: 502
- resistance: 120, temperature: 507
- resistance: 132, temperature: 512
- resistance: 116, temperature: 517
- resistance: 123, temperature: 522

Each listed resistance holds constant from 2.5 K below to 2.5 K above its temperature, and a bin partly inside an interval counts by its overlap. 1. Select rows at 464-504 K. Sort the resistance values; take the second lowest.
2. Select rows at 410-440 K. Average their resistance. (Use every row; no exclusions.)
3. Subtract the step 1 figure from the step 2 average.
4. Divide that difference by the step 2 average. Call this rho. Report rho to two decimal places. 0.01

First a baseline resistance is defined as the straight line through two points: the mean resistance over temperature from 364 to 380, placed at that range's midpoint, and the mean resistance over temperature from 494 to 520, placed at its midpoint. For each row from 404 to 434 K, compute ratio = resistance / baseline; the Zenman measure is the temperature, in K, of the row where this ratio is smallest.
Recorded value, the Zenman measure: 422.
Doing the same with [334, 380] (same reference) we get 367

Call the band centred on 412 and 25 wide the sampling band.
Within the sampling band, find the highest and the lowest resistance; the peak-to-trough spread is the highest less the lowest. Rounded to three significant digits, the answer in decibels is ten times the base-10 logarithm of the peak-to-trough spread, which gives 10.8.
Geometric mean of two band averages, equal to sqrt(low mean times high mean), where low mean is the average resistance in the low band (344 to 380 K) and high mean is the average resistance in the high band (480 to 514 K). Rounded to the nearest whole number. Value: 122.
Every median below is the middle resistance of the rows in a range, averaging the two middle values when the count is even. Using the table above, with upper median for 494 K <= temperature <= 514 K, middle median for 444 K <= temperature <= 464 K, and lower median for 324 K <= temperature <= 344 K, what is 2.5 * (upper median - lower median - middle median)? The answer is -284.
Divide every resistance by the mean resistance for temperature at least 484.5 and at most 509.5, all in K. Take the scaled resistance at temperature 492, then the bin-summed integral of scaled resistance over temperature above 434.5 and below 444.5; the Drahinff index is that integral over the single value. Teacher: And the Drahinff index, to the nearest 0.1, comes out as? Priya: 9.6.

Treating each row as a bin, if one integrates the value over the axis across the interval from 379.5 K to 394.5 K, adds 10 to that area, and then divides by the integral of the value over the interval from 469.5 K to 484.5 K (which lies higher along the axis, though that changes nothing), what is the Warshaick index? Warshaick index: 1.01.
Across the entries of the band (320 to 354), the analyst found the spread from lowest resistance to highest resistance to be 27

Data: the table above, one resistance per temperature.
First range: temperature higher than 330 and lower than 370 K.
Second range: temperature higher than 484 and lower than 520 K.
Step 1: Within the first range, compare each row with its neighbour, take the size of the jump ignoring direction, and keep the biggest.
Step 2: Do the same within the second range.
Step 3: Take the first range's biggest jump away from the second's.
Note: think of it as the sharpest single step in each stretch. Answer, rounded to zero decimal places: 12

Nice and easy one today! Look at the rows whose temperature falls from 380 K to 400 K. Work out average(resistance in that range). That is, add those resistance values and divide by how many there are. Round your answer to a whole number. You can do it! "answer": 122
